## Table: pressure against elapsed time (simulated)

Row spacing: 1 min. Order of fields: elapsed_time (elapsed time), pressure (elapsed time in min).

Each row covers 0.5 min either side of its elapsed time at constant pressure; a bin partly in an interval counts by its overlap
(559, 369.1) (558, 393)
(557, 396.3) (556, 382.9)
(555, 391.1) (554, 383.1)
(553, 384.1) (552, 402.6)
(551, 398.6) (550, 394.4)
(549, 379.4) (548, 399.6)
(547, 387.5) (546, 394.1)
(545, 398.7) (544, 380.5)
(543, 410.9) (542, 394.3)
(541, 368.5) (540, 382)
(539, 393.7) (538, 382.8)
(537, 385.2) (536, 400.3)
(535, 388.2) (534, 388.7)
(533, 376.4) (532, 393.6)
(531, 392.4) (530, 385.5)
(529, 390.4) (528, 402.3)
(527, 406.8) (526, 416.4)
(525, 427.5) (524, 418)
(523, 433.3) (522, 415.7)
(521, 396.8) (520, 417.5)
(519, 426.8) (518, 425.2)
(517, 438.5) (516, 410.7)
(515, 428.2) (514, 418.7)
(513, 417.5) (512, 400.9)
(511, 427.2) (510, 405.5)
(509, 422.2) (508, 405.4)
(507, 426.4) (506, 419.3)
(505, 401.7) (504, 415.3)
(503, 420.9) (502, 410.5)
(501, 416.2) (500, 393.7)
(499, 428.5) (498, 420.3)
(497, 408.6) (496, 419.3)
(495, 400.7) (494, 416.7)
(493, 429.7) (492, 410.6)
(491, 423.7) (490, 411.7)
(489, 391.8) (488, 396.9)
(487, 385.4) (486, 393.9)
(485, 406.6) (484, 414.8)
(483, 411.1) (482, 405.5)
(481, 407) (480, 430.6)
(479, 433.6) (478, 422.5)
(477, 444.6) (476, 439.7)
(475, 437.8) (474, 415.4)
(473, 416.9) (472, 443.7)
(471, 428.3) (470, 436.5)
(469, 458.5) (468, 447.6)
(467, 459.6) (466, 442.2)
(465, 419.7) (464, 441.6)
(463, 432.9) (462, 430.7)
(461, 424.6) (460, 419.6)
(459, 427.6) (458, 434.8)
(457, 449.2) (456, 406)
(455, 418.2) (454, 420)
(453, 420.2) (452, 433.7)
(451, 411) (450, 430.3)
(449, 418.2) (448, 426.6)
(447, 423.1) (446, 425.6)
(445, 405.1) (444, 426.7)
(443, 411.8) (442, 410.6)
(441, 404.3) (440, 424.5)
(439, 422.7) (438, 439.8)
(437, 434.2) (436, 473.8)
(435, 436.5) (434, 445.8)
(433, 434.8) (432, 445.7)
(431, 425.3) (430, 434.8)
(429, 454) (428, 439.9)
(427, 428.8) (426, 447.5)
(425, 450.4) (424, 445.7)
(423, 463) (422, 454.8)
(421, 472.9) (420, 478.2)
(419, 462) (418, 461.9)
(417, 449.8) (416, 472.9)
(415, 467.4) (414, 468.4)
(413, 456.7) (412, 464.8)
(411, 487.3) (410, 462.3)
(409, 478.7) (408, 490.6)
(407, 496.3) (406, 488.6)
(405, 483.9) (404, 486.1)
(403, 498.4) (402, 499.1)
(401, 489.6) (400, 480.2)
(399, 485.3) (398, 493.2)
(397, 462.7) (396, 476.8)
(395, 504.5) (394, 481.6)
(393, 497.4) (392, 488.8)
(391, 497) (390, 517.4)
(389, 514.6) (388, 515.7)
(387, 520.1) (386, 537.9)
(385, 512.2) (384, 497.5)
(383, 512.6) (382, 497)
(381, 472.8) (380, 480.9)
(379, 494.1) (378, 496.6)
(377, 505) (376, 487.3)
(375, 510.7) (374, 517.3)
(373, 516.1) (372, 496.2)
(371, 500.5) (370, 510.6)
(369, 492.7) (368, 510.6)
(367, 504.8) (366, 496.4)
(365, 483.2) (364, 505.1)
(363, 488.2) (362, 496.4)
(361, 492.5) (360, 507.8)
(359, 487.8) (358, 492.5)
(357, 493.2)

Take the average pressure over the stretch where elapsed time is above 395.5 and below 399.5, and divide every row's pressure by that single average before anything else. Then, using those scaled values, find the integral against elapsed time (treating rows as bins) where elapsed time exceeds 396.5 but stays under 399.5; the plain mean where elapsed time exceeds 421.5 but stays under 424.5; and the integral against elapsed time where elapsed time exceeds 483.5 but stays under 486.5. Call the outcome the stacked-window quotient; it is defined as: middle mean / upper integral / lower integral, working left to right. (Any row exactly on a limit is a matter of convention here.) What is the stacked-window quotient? 0.124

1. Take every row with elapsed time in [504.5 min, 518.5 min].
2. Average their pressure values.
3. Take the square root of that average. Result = 20.4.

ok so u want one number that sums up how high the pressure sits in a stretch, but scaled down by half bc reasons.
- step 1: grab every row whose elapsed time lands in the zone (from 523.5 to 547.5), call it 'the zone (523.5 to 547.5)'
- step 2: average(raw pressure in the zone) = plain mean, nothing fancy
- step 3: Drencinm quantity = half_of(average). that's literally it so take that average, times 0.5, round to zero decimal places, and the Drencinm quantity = 197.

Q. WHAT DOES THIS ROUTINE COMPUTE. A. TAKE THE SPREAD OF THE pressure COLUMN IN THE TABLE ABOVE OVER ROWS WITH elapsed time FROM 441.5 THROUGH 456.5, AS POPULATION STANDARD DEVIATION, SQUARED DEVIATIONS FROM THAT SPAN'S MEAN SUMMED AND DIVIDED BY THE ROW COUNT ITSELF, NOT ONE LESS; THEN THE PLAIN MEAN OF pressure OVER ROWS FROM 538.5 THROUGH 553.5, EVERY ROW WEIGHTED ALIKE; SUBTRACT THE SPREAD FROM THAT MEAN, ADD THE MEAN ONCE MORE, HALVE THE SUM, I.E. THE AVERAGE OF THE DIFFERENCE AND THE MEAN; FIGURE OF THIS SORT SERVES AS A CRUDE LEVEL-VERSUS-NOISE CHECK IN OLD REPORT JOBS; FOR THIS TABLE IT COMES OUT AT 387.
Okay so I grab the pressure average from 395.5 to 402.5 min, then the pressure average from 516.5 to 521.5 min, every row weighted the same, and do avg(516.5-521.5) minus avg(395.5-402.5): -63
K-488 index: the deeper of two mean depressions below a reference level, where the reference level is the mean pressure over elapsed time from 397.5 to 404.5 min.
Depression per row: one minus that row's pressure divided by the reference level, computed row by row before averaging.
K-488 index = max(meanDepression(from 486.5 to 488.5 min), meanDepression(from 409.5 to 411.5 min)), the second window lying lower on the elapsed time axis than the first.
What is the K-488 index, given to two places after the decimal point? 0.20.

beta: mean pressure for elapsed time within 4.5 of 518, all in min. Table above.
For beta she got 420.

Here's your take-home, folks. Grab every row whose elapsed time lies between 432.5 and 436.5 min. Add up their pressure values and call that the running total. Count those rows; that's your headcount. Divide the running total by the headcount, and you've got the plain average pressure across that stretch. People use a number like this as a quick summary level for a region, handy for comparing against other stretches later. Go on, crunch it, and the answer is 448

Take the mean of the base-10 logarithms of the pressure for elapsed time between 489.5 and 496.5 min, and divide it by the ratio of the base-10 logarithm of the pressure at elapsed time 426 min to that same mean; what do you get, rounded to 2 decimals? 2.59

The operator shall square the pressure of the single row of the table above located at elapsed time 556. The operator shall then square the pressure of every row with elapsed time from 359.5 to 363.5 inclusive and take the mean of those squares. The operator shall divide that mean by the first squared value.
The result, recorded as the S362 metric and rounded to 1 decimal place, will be 1.7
